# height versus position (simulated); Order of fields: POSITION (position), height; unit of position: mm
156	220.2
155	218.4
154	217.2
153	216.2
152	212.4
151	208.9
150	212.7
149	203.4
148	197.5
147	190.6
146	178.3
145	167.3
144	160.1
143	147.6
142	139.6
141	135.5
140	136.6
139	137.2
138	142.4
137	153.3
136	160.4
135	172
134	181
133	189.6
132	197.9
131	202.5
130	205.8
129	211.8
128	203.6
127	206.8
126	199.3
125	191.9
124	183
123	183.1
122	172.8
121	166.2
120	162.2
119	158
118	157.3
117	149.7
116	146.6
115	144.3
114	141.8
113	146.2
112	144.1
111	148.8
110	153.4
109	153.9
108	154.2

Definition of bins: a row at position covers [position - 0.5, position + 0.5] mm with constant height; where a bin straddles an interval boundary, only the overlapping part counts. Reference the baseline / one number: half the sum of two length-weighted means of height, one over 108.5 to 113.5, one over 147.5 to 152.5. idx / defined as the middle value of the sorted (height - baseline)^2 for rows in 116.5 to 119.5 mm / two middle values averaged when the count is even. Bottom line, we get 434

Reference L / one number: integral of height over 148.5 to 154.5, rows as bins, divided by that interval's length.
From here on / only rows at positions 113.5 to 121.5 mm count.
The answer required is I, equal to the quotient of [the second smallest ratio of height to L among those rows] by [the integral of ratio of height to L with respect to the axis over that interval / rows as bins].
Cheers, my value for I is 0.118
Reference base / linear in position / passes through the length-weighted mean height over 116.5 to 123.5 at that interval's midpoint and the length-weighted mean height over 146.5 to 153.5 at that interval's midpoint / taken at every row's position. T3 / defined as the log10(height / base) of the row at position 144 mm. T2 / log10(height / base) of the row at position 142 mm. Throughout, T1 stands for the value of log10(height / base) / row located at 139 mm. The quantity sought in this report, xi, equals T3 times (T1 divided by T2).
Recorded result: -0.090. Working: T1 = -0.143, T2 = -0.14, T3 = -0.09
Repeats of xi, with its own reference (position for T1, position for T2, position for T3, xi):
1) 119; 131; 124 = -0.008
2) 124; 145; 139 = 0.062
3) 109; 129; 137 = -0.016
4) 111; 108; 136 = 0.028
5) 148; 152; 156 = -0.019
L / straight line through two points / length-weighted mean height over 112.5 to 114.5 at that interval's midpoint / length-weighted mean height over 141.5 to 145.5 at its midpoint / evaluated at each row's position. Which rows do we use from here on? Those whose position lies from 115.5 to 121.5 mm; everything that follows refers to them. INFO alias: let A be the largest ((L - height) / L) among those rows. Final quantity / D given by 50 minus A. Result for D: 50.0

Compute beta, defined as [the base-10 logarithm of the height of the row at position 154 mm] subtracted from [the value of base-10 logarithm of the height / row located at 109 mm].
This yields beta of -0.15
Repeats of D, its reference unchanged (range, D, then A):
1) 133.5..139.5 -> 49.9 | 0.10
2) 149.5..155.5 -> 50.3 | -0.34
